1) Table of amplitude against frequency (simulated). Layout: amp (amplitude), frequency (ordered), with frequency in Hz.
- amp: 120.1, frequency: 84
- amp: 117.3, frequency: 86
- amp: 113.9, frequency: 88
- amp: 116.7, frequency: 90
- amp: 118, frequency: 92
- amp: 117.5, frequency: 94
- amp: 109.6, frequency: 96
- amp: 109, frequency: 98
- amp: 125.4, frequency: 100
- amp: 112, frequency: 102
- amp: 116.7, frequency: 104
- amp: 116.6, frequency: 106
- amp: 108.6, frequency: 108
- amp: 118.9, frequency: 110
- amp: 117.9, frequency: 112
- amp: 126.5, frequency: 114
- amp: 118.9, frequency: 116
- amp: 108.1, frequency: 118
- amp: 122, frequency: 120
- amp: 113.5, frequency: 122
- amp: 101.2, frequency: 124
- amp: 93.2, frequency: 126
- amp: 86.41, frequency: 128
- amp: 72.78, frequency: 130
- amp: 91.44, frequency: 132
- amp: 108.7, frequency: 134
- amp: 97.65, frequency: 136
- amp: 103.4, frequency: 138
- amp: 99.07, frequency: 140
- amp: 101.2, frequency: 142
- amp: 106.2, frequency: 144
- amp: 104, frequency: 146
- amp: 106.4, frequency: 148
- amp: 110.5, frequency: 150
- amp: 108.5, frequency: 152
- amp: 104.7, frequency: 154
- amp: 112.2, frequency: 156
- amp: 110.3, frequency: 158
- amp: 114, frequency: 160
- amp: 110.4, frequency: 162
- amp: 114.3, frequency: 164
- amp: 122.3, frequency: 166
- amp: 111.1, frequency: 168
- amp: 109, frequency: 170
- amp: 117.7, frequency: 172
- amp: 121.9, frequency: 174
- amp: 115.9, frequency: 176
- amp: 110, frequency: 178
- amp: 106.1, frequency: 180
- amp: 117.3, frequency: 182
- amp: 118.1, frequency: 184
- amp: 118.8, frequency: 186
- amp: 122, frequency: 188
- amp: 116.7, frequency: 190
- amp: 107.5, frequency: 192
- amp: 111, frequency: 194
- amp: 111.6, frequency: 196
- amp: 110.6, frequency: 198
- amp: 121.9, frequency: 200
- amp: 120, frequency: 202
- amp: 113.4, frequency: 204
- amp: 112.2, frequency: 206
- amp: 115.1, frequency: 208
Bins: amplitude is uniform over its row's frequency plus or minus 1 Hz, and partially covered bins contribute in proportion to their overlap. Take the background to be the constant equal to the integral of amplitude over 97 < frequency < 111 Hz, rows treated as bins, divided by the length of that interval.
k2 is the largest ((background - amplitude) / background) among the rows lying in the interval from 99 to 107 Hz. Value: 0.03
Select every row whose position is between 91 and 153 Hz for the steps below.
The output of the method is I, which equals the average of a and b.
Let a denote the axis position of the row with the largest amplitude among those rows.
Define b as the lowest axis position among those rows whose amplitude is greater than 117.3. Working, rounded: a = 114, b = 92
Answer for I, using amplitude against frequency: 103 Hz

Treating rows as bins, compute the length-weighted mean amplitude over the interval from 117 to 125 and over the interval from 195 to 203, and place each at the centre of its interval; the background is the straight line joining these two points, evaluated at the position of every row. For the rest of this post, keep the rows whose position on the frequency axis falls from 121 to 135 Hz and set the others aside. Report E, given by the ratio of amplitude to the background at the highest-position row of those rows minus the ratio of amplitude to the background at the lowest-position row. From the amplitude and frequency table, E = -0.05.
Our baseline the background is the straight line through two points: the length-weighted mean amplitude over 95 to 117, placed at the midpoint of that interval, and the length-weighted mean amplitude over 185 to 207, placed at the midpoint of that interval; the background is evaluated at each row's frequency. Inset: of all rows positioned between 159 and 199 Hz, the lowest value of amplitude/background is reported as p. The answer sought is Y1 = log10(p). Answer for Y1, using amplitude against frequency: -0.036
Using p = 0.920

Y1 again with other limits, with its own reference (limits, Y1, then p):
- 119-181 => -0.203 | 0.627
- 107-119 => -0.031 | 0.930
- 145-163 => -0.047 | 0.898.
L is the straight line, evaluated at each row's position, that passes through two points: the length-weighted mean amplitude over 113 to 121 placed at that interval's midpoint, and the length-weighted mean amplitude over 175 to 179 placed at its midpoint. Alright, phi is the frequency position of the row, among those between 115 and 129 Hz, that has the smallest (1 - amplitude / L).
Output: 120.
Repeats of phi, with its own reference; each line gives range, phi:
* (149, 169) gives 166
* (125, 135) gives 134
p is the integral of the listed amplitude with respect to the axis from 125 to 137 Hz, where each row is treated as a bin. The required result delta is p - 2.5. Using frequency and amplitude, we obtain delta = 1098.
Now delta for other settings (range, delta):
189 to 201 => 1356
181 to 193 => 1398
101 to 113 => 1379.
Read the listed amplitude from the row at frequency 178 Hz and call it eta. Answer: 110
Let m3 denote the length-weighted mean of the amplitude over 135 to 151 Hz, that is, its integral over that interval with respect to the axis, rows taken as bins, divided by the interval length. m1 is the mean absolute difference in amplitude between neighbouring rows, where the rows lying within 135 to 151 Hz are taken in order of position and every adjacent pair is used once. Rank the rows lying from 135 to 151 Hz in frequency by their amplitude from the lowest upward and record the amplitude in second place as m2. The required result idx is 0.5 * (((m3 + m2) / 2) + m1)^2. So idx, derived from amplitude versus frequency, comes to 5514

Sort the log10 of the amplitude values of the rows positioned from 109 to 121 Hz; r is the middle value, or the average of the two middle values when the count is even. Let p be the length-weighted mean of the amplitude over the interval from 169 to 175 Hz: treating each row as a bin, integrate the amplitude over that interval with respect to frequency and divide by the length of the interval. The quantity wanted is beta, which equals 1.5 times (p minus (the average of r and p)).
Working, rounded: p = 116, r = 2.08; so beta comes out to 85.6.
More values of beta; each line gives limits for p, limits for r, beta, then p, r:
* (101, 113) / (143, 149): 84.8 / 115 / 2.03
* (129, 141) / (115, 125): 70.1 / 96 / 2.05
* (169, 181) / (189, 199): 83.5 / 113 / 2.05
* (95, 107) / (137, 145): 84.7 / 115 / 2.01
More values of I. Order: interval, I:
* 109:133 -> 112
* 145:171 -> 166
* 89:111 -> 96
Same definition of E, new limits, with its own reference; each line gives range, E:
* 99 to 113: -0.08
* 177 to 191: 0.05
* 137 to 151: 0.06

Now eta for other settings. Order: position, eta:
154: 104.7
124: 101.2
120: 122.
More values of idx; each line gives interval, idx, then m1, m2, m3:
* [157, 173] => 6945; 5.9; 110.3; 114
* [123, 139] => 5199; 11.6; 86.41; 94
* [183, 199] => 6719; 3.4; 110.6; 115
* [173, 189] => 6922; 4.5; 110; 116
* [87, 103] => 7028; 6.1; 109.6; 115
